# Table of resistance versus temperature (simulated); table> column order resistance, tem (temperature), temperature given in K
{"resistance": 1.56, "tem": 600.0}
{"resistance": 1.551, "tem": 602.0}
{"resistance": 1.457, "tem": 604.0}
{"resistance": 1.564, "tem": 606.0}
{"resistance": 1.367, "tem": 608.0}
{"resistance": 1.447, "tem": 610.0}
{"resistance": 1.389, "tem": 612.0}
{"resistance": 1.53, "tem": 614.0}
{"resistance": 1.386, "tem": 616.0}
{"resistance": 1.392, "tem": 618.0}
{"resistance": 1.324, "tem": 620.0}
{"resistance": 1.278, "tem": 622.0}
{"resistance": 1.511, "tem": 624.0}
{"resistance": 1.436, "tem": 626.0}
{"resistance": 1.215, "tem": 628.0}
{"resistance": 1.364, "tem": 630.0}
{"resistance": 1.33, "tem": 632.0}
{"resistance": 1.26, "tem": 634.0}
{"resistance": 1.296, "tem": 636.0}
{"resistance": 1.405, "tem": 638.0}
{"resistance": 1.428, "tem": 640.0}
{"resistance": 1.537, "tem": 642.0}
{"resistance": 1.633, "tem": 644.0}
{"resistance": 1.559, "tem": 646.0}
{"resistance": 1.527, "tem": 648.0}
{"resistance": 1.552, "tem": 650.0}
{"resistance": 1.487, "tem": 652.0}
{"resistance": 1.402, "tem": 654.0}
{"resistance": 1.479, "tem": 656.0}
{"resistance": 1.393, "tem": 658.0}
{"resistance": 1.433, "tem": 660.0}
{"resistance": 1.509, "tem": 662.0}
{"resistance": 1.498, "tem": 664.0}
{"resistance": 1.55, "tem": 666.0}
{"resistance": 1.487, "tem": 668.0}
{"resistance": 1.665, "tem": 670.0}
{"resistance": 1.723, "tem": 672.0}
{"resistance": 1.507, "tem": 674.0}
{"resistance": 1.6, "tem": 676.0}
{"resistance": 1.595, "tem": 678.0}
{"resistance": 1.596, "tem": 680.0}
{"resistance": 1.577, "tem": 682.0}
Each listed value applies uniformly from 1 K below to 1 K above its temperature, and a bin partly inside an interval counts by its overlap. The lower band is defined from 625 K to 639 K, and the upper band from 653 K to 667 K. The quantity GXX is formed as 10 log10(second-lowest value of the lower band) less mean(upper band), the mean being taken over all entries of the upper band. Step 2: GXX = -0.46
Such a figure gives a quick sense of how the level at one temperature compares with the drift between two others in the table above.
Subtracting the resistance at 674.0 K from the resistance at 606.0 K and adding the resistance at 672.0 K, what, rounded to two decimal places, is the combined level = 1.78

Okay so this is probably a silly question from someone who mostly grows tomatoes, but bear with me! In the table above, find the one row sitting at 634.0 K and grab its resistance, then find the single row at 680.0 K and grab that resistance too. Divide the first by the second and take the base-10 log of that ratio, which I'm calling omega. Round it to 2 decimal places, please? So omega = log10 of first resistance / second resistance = -0.10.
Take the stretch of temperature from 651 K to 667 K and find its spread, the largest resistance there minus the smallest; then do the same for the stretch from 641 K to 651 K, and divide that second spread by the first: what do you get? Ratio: 0.68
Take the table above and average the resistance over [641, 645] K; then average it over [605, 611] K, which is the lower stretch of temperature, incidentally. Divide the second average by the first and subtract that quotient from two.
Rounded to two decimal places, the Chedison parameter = 1.08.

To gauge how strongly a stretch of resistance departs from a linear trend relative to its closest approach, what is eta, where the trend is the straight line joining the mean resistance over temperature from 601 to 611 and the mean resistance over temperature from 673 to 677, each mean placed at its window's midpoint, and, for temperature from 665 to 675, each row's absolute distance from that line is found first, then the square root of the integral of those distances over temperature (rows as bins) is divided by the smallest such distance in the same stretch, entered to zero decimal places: 139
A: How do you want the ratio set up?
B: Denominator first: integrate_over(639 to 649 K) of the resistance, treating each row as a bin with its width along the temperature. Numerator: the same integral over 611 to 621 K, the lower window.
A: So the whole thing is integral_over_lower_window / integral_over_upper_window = 0.91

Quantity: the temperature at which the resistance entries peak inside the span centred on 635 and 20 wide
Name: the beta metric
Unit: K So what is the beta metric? 644.0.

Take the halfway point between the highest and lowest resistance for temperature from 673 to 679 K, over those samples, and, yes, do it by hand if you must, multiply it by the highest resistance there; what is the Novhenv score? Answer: 2.49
